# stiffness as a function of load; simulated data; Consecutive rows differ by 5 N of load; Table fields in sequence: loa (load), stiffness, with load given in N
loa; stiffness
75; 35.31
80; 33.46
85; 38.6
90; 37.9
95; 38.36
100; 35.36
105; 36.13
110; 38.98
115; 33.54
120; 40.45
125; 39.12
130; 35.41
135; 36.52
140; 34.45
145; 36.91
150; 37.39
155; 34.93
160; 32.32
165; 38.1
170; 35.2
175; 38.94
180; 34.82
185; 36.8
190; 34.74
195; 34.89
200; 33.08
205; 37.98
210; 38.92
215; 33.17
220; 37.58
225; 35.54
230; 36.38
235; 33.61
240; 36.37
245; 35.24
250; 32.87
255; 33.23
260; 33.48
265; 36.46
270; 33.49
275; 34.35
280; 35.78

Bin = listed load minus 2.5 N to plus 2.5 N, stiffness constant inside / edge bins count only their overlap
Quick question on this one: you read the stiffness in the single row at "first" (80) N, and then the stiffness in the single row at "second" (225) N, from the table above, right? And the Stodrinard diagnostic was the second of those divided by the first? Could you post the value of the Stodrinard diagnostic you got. 1.06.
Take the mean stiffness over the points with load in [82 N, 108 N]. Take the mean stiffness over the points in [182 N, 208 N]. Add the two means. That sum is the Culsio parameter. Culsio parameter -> 72.8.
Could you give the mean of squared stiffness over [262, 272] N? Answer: 1225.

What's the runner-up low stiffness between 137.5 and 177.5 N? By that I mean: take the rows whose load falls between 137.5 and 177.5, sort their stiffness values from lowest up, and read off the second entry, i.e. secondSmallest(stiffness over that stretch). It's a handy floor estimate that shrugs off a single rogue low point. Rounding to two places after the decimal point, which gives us 34.45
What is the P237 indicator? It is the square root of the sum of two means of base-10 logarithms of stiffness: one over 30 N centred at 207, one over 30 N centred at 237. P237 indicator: 1.760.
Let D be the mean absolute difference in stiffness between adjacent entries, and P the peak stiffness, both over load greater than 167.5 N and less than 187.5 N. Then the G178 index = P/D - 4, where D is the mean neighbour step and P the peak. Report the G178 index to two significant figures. 7.9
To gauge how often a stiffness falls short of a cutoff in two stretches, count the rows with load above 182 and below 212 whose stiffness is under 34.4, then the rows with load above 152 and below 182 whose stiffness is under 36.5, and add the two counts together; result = 5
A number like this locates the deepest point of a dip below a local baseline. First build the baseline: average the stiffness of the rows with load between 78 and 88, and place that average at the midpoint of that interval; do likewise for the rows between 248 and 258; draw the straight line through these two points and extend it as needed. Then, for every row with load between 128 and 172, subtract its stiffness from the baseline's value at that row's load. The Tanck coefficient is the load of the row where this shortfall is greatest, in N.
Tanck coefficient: 160 N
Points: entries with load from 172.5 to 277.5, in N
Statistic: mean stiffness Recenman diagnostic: 35.3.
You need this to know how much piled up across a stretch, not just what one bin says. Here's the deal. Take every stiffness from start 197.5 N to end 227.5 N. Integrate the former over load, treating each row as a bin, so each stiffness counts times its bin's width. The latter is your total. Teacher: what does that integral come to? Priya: 1081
